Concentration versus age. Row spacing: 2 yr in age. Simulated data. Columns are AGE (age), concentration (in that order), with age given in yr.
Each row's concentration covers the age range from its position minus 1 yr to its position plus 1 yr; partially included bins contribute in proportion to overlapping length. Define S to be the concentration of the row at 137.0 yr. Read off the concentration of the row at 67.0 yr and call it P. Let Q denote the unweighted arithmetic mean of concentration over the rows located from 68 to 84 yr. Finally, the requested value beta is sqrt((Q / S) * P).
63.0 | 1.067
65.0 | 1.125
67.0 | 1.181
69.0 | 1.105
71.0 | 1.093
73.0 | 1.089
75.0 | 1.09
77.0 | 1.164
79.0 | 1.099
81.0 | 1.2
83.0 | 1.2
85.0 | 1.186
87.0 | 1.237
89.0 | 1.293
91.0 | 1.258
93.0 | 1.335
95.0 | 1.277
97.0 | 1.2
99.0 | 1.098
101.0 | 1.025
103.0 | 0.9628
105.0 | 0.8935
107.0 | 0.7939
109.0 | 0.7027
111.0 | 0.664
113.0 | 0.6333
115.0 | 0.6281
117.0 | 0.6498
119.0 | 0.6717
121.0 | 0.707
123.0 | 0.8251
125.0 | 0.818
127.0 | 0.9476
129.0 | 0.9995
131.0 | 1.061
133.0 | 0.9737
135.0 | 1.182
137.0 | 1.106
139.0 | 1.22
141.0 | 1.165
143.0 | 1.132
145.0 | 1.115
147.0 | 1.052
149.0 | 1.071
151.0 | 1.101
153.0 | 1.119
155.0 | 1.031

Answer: 1.10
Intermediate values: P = 1.181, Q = 1.13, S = 1.106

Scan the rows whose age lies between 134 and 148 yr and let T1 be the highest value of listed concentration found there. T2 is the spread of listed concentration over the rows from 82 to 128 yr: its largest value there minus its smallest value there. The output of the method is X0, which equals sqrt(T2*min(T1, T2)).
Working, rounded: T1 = 1.22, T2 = 0.71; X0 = 0.71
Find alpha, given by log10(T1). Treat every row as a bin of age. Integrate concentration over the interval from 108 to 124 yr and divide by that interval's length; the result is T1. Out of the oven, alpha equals -0.16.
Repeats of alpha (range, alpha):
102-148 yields -0.04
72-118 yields 0.01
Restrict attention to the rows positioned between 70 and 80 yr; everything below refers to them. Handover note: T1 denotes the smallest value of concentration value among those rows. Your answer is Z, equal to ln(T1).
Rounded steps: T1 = 1.089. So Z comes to 0.09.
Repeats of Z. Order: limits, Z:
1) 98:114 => -0.46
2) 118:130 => -0.40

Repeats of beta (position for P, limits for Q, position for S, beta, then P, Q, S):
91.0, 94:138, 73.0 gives 1.02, 1.258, 0.90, 1.089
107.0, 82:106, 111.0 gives 1.18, 0.7939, 1.16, 0.664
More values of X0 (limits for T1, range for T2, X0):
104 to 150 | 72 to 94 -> 0.25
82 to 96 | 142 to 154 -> 0.08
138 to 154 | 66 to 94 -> 0.25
